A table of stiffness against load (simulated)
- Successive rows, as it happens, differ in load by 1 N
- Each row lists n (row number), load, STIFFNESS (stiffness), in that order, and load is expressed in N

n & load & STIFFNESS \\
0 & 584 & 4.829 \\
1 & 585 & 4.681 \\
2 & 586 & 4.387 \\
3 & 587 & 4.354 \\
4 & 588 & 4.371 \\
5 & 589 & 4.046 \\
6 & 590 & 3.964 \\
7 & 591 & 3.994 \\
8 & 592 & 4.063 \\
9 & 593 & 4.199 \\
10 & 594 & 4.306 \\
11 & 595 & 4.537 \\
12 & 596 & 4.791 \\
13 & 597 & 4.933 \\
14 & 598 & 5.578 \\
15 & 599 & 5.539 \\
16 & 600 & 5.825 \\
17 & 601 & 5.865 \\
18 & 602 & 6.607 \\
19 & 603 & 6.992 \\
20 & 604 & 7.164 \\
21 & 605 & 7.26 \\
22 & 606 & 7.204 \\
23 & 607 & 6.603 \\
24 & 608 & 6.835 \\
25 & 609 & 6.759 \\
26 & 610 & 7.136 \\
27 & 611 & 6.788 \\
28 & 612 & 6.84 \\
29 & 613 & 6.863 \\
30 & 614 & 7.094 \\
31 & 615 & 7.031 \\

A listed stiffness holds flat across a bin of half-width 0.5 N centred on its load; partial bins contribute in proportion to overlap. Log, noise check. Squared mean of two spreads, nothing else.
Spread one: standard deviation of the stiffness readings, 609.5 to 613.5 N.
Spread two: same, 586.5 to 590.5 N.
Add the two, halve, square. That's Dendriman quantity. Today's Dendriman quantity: 0.03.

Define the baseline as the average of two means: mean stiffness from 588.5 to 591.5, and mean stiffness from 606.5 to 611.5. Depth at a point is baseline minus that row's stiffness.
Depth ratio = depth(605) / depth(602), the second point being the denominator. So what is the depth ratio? 1.5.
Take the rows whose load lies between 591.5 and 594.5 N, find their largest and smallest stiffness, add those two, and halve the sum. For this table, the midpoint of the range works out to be 4.2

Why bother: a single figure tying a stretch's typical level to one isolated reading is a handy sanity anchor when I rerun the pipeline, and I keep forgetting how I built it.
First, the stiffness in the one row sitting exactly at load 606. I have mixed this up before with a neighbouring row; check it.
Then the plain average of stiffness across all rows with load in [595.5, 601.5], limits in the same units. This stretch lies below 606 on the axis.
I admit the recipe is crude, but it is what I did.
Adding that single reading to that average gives 12.6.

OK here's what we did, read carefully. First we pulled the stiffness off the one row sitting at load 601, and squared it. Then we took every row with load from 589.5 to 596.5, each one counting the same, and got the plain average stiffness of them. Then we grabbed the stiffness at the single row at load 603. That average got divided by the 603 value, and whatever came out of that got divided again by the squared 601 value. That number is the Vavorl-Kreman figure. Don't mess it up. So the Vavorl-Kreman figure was 0.018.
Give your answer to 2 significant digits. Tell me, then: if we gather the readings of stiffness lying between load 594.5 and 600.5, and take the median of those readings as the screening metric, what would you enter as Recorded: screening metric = 5.2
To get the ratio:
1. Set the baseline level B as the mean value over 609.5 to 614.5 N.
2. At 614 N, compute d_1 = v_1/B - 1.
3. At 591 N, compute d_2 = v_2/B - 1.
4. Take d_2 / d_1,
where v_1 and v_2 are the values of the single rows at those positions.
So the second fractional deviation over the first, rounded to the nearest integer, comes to -20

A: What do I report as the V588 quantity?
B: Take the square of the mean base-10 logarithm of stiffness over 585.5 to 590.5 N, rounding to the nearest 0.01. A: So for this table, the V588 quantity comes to 0.39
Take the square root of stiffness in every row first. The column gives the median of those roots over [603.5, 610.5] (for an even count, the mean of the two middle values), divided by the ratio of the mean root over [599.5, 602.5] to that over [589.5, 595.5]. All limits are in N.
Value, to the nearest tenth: 2.2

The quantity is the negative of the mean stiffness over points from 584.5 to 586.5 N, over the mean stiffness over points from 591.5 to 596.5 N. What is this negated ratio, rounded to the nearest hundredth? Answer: -1.04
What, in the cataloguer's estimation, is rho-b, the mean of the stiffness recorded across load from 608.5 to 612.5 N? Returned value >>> 6.9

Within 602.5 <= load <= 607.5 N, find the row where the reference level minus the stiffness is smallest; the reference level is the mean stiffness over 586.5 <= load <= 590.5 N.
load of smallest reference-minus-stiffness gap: 605 N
